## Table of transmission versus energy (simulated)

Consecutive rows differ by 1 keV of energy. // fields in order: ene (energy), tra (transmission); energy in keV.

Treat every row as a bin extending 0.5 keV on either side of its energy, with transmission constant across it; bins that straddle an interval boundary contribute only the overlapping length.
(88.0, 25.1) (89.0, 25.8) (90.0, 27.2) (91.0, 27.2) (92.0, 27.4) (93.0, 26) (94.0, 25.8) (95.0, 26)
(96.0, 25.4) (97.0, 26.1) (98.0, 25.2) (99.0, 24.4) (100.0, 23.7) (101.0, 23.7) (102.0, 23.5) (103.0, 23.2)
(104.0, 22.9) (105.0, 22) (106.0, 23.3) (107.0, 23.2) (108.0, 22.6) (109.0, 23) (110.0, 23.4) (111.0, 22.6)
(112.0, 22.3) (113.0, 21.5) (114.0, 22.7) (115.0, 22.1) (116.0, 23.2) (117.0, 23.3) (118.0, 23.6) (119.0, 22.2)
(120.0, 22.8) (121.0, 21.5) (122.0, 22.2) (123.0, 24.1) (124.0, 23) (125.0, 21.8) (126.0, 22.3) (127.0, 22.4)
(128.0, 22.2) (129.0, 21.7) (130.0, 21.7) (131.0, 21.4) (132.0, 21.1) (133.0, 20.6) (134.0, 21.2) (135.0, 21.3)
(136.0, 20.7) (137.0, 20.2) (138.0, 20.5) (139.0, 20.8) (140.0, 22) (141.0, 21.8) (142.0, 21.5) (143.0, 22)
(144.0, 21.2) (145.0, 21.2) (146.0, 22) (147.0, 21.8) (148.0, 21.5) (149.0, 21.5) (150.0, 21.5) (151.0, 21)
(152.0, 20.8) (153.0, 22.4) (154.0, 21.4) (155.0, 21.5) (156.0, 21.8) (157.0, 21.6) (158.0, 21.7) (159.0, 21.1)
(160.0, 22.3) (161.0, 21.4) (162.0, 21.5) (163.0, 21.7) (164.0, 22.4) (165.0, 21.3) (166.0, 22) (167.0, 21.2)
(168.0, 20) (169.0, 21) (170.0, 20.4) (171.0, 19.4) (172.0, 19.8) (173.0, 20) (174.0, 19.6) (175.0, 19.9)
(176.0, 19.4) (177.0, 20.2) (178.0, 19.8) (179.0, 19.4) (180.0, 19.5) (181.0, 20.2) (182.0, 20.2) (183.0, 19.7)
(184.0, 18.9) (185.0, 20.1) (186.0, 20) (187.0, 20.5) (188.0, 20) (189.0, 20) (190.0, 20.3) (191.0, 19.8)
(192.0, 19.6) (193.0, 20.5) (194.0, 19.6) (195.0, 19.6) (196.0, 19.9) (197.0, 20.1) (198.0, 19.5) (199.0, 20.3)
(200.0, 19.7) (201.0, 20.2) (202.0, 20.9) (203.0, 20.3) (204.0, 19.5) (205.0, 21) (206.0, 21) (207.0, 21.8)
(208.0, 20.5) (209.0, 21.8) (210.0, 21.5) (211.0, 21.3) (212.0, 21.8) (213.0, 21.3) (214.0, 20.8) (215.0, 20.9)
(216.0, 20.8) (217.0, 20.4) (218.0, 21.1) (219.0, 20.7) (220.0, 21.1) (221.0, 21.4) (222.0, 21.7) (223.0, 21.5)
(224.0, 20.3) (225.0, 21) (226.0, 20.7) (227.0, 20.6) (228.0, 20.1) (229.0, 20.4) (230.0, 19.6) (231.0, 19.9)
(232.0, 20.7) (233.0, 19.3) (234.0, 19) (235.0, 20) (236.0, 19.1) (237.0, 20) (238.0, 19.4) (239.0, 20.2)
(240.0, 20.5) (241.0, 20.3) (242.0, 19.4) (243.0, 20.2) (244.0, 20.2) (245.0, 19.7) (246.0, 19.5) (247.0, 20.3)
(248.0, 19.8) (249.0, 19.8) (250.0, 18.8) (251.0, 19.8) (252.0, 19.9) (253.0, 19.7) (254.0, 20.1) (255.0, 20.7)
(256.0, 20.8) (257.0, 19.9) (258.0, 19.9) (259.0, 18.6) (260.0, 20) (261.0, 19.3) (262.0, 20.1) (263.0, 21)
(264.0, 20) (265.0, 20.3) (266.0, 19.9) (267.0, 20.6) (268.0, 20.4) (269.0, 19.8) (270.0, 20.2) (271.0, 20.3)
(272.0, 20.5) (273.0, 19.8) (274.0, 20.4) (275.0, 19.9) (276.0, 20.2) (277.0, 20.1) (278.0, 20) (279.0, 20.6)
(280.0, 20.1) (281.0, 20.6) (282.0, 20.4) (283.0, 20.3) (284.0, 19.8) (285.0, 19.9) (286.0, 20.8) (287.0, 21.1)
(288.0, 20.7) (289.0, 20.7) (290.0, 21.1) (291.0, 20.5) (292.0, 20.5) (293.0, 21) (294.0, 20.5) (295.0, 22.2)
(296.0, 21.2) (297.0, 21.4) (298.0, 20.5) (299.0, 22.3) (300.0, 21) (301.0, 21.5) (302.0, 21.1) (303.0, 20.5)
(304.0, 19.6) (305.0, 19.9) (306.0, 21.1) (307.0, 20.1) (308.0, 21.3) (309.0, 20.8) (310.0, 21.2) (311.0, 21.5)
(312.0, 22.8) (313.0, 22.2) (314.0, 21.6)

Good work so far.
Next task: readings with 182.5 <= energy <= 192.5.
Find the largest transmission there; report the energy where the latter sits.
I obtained 187.0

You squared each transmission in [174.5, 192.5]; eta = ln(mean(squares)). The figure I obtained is 5.98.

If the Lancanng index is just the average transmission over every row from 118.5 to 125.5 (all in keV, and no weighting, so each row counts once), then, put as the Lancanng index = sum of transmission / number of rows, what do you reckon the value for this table 22.5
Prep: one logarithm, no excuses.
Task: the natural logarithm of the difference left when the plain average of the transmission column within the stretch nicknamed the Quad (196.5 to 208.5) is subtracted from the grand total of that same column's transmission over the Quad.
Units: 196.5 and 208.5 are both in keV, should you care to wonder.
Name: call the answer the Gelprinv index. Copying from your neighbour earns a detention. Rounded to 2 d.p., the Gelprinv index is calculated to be 5.41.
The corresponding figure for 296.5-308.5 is 5.44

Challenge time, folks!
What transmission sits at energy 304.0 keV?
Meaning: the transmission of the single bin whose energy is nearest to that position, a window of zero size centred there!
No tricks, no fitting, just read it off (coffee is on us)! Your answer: 19.6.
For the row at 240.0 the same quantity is 20.5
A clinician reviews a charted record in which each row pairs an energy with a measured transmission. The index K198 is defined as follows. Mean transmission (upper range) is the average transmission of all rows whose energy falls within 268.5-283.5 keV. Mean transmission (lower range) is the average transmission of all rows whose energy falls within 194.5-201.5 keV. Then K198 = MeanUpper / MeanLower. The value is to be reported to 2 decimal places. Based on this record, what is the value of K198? 1.02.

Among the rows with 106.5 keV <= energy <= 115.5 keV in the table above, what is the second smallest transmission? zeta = 22.1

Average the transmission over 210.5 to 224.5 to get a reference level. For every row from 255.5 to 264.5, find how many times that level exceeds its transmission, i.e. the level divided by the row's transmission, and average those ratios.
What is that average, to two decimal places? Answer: 1.06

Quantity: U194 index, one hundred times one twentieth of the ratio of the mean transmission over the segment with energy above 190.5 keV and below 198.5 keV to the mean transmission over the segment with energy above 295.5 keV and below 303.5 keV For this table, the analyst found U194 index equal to 4.7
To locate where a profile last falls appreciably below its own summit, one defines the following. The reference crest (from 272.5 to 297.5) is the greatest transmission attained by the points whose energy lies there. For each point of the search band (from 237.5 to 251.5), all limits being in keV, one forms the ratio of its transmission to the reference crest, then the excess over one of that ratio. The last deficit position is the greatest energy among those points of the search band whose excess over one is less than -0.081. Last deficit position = 251.0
